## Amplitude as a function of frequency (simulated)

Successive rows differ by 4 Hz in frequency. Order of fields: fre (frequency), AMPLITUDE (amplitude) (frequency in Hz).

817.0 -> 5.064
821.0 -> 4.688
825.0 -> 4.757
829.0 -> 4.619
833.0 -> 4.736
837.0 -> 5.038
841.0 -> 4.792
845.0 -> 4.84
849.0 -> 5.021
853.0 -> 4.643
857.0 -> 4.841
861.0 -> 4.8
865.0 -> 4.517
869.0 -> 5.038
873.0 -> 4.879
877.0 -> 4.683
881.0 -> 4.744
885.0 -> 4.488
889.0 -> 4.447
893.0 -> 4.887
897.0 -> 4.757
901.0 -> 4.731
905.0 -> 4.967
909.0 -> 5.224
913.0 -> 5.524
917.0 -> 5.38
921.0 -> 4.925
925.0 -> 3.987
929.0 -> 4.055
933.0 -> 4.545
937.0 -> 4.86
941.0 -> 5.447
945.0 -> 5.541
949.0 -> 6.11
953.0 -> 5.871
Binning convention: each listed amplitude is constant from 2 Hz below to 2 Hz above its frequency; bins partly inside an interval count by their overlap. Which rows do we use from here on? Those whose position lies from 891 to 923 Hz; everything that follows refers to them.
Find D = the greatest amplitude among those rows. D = 5.524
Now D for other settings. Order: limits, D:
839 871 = 5.038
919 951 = 6.11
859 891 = 5.038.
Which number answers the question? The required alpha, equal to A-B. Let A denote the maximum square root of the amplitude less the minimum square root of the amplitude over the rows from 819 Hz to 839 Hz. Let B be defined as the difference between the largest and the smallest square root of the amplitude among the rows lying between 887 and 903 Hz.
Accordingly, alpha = -0.01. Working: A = 0.095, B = 0.10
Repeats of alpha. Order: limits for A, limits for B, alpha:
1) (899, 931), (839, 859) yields 0.27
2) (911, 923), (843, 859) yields 0.05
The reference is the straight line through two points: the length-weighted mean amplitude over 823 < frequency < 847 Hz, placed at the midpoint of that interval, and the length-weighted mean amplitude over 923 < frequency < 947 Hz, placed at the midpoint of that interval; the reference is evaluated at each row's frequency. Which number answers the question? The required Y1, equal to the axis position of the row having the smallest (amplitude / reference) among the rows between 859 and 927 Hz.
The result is 925.0 Hz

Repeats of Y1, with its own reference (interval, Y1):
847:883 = 865.0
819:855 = 829.0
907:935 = 925.0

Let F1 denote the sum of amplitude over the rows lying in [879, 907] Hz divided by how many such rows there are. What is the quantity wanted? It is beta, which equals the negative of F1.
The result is -4.72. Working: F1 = 4.72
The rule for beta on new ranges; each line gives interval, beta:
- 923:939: -4.36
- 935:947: -5.28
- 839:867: -4.78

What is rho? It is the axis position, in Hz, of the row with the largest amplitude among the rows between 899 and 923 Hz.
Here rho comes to 913.0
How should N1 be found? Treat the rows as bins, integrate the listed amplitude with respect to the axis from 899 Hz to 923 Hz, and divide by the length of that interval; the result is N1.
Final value 5.13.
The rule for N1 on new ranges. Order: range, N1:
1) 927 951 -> 5.09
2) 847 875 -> 4.82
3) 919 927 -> 4.46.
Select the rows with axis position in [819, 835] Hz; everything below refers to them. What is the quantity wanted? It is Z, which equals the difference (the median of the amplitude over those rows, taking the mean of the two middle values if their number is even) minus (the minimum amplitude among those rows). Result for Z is 0.09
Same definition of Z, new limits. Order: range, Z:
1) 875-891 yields 0.14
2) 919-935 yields 0.31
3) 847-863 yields 0.18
